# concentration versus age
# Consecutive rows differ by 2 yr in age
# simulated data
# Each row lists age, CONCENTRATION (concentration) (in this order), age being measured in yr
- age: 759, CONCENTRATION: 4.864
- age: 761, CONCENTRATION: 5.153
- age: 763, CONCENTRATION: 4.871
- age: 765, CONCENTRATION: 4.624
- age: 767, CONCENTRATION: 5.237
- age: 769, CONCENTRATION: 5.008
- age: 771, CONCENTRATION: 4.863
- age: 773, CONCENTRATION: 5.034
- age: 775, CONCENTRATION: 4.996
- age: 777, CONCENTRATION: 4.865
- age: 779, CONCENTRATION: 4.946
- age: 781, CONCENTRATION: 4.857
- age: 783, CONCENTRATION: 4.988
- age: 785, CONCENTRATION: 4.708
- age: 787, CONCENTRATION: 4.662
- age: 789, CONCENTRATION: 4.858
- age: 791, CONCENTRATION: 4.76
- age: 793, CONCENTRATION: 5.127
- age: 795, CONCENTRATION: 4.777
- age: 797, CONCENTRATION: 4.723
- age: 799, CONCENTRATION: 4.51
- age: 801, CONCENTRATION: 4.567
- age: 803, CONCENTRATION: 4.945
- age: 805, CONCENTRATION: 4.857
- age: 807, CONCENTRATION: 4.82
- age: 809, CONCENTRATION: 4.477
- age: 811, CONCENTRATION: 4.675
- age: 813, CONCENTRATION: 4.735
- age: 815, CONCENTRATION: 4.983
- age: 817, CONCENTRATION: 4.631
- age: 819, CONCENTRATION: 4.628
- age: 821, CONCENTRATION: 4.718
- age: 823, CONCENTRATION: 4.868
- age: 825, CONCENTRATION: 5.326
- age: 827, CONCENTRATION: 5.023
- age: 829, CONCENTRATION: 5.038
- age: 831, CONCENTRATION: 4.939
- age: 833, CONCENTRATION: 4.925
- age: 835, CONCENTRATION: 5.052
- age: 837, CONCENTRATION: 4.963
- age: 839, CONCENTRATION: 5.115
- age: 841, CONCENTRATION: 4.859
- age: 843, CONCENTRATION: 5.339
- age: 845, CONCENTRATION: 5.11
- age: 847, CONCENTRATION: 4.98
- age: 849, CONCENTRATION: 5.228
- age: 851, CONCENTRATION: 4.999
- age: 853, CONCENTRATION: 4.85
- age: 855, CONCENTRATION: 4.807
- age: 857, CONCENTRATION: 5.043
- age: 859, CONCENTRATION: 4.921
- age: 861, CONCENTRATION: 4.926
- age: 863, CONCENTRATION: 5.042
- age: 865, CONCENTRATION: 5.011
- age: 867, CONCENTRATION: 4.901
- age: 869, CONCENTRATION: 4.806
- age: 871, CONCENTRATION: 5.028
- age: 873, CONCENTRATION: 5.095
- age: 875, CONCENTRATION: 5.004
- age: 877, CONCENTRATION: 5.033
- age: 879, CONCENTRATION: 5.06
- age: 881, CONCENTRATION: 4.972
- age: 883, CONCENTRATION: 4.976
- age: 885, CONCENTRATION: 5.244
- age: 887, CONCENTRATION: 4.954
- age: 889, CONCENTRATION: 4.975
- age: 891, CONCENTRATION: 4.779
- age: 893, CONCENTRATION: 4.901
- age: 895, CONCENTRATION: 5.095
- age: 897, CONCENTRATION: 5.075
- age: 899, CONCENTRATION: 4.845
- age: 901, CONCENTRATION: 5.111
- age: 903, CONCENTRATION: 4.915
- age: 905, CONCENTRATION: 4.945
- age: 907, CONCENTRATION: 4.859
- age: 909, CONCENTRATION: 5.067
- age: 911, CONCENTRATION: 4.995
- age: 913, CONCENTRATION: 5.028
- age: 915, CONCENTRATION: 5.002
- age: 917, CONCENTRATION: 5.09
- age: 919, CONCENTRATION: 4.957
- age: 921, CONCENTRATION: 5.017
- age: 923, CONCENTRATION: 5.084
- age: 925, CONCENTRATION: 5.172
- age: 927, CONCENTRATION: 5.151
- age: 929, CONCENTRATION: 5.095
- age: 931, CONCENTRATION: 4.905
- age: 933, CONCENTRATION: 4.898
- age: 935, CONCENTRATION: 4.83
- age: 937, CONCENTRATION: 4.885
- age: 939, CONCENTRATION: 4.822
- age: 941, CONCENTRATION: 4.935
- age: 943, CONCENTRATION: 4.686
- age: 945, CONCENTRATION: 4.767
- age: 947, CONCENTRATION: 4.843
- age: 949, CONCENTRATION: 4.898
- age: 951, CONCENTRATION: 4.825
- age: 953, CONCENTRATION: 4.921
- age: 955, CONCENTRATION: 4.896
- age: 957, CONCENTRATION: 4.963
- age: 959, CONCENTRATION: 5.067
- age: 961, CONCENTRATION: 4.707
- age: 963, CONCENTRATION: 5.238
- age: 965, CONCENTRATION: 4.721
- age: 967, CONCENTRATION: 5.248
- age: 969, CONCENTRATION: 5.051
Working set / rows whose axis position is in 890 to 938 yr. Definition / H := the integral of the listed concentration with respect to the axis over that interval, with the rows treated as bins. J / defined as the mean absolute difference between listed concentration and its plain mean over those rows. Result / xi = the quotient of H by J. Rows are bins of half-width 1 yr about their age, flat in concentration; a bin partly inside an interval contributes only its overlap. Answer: 2511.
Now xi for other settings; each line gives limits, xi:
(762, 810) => 1602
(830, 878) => 2589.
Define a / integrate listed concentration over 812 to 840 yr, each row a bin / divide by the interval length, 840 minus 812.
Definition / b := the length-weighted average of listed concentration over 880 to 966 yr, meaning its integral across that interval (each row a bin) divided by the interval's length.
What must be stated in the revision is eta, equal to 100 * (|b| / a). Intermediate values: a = 4.925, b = 4.96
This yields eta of 100.6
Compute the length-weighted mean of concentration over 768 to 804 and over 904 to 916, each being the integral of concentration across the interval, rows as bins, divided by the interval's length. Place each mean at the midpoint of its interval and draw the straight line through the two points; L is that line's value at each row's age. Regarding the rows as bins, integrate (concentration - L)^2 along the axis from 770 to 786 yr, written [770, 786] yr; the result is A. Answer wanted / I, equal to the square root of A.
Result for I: 0.5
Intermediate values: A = 0.2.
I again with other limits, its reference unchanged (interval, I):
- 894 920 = 0.5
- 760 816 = 1.5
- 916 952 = 1.0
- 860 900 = 0.7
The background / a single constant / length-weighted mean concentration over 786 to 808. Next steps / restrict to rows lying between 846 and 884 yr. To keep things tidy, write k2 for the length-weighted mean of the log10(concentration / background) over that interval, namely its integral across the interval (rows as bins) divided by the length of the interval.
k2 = 0.018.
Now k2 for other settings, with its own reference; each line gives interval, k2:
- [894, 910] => 0.018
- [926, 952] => 0.009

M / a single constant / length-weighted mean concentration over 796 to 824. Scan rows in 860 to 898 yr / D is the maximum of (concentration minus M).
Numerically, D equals 0.52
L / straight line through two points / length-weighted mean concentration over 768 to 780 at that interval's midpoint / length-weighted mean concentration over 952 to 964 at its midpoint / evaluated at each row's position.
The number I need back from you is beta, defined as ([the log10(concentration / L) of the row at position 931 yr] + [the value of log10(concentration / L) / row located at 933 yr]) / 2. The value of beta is -0.005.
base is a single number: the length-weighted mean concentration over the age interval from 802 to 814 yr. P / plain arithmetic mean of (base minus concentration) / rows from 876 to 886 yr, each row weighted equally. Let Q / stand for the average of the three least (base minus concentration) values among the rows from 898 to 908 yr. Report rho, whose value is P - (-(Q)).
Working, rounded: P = -0.31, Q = -0.24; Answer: -0.54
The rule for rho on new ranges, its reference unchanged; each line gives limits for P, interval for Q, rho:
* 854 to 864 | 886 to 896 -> -0.45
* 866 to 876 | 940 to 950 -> -0.36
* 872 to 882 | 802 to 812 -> -0.40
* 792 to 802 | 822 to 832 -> -0.37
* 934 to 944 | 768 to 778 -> -0.34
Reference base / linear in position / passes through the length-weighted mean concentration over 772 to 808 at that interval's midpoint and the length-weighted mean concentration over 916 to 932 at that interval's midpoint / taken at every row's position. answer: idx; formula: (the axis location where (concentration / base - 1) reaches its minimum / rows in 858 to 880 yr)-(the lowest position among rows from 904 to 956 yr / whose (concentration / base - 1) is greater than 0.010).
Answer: -56 yr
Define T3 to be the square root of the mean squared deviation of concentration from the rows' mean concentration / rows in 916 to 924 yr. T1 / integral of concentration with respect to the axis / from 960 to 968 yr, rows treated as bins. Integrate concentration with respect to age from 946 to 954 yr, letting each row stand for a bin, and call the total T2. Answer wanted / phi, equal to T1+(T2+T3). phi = 78.9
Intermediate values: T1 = 39.8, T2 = 39.0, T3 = 0.05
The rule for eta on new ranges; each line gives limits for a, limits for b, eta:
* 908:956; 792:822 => 95.9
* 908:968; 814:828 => 98.5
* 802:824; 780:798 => 101.5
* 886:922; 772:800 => 97.3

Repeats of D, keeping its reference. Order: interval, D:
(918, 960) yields 0.45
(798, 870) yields 0.61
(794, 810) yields 0.22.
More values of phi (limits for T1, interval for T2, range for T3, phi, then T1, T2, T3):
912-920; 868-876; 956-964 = 80.2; 40.2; 39.9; 0.19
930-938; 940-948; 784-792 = 77.6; 39.0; 38.5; 0.07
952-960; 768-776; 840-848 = 79.7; 39.7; 39.8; 0.18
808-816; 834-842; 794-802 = 77.8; 37.7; 40.0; 0.11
